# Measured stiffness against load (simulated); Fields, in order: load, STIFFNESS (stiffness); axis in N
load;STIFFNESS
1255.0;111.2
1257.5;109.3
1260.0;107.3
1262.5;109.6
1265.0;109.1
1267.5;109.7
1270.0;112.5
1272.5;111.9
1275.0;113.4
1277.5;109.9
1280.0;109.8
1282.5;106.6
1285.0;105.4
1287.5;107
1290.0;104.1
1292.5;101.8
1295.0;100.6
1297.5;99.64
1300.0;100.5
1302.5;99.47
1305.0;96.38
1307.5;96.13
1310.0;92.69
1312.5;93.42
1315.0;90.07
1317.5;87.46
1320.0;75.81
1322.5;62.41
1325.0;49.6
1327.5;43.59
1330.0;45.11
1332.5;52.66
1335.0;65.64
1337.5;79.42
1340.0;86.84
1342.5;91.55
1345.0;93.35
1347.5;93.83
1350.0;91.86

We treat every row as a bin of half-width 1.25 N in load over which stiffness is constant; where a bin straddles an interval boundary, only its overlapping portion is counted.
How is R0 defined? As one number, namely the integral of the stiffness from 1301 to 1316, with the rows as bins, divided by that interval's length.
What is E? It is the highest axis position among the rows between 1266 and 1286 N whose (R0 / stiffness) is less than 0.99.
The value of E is 1285.0 N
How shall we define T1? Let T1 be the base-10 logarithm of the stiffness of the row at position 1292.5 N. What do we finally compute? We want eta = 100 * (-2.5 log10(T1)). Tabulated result -76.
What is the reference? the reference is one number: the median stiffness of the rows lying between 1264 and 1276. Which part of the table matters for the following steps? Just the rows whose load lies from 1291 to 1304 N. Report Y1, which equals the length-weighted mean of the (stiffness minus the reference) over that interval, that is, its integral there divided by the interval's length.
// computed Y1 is -12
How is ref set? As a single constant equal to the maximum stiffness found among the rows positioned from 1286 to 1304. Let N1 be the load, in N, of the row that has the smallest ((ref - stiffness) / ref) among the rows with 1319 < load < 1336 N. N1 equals 1320.0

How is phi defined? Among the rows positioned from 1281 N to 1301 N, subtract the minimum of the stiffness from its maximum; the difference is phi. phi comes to 7.4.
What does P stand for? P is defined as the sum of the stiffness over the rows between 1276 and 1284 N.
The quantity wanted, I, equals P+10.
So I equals 336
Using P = 326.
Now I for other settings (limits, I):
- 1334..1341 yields 242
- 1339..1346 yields 282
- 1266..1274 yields 344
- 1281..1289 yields 329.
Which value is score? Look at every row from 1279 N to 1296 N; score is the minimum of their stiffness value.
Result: 100.6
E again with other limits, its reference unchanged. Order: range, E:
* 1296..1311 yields 1307.5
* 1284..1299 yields 1297.5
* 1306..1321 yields 1307.5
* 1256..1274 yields 1272.5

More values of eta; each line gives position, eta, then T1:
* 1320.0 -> -69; 1.88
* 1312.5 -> -74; 1.97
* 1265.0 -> -77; 2.04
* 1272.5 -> -78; 2.05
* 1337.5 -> -70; 1.90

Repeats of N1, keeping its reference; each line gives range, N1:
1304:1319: 1305.0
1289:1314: 1290.0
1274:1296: 1275.0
